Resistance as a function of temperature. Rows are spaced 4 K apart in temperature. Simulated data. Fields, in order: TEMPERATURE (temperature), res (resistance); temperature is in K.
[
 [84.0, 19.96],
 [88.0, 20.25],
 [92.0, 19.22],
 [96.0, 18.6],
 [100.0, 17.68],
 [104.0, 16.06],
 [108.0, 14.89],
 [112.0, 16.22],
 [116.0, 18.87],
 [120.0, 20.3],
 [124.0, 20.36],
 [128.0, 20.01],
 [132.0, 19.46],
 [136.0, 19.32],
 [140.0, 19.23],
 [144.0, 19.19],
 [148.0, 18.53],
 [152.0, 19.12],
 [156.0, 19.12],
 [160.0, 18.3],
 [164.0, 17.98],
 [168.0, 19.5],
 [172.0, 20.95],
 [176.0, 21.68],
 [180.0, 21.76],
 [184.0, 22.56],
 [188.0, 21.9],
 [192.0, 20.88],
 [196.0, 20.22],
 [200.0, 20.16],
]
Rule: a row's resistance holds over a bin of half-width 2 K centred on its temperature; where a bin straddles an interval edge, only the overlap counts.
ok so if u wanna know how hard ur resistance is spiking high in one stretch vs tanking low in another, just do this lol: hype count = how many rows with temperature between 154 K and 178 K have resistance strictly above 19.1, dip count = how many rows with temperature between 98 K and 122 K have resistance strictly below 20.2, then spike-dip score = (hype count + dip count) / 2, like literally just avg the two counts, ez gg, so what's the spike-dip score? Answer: 4.50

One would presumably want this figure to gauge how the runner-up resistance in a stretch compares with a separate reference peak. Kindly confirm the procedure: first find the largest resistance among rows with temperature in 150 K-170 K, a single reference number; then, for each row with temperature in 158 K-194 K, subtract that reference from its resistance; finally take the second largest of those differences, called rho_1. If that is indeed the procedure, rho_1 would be 2.4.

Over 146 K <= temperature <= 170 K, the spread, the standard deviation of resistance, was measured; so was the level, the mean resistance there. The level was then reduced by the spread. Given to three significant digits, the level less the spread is 18.2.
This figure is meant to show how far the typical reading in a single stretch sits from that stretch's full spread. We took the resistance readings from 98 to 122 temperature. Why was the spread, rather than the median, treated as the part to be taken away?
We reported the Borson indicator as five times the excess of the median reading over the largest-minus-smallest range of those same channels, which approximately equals 58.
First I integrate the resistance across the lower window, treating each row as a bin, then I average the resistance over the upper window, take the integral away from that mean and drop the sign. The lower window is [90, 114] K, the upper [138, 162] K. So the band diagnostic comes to 392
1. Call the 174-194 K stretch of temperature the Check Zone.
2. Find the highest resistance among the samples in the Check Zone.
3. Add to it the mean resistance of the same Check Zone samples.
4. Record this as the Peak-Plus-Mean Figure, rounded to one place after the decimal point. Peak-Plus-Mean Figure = 44.3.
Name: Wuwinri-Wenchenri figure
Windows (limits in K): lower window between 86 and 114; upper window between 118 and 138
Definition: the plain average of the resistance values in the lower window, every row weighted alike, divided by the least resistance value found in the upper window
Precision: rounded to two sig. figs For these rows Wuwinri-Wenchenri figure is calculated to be 0.91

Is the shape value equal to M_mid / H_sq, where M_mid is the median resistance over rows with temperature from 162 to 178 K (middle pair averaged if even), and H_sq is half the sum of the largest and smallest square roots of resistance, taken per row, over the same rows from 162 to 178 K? 4.5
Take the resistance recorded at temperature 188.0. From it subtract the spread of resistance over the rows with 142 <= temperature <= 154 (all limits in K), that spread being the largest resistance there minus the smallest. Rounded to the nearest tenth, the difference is 21.2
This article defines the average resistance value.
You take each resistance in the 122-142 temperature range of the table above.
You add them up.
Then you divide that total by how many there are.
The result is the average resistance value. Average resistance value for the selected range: 19.7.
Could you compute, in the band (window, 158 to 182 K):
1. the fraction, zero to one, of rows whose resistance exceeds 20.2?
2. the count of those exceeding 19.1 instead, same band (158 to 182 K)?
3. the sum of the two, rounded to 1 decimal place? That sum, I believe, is 4.5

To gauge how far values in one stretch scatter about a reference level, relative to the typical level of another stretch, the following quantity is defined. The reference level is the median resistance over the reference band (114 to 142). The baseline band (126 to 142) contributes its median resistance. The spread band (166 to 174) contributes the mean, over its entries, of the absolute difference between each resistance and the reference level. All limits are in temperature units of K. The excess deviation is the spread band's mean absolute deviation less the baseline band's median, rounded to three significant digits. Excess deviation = -18.6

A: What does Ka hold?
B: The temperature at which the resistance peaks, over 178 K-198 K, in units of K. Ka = 184.0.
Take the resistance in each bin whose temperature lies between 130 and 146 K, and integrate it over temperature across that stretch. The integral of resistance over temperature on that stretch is 309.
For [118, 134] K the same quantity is 321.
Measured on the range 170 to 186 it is 348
